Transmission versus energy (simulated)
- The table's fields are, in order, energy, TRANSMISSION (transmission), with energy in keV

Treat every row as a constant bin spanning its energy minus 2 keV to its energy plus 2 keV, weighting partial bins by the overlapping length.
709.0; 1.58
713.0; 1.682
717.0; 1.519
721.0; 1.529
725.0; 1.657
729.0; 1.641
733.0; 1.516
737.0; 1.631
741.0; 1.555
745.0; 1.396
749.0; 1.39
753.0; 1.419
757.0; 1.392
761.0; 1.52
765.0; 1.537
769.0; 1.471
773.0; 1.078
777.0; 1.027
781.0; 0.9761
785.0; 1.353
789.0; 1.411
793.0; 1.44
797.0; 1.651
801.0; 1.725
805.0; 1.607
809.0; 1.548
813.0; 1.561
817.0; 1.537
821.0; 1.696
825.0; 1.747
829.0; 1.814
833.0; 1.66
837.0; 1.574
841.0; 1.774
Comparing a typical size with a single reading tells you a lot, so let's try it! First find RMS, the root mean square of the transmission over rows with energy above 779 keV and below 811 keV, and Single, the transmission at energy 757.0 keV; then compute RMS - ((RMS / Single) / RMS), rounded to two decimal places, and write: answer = 0.76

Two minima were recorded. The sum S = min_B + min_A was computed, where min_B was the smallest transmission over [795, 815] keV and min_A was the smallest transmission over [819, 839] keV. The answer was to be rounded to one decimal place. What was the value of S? 3.1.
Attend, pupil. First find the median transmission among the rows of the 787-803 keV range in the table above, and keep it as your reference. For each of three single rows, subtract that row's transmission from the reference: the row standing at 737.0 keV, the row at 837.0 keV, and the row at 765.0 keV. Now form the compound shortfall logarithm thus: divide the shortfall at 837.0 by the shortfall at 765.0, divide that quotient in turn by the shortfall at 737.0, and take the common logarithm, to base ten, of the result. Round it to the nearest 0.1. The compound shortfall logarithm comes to 1.6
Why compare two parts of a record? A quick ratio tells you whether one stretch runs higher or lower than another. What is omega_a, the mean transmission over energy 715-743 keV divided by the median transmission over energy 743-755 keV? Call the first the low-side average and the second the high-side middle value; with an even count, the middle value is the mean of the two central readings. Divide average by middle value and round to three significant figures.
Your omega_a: 1.13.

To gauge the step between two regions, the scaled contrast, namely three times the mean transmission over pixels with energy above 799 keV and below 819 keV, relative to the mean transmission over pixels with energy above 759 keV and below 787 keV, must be 3.74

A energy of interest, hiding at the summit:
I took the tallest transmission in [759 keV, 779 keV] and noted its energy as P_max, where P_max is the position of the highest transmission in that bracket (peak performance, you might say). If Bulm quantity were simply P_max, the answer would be 765.0 keV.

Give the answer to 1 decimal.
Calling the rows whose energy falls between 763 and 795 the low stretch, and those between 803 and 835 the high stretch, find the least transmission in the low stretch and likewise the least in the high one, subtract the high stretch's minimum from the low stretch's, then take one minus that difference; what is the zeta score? 1.6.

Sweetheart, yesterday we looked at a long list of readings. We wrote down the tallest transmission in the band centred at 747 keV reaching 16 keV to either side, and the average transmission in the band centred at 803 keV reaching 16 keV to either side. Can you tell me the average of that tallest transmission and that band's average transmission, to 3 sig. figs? 1.60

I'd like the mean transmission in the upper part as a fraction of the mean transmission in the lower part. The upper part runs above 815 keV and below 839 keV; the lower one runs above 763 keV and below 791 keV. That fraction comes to 1.32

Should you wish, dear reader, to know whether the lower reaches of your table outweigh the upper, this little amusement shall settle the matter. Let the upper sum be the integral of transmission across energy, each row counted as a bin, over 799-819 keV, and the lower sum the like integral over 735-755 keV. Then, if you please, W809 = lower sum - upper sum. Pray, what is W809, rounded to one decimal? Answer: -2.3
